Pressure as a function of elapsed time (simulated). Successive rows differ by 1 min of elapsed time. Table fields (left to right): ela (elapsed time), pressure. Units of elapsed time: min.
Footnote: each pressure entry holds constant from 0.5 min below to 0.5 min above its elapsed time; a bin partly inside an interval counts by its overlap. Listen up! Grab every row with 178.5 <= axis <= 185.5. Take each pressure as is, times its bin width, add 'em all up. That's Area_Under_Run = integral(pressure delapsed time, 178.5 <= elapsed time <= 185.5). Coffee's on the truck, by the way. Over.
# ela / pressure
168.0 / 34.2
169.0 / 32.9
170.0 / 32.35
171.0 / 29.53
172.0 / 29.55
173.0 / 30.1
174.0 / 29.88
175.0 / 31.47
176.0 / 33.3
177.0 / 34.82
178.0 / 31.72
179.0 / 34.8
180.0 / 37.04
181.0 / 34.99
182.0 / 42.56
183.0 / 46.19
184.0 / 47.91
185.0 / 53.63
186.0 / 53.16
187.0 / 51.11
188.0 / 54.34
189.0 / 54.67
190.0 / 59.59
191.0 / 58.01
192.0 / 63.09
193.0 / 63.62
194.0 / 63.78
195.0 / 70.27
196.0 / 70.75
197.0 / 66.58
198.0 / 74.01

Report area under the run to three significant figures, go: 297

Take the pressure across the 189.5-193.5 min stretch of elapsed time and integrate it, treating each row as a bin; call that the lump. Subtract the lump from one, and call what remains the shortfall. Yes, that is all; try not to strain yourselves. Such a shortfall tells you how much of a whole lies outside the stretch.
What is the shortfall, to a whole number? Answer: -243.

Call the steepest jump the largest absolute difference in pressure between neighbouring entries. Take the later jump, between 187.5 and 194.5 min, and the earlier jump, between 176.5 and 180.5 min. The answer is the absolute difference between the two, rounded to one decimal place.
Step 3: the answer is 2.0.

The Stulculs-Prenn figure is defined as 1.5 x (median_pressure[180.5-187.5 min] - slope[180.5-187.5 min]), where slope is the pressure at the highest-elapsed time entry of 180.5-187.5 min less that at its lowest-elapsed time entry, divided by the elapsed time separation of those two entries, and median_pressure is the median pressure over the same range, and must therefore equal 68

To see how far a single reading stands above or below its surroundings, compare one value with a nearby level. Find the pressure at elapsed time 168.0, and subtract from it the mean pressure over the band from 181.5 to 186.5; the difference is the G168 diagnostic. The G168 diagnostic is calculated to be -14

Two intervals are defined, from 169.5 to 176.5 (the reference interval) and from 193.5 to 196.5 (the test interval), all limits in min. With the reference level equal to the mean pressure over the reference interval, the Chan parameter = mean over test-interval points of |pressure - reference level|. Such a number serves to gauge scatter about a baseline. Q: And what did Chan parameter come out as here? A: 37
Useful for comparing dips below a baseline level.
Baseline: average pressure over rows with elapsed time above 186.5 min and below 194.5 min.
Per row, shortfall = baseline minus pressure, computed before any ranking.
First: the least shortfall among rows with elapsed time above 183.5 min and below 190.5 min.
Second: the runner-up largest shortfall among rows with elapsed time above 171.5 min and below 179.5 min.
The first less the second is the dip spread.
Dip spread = -30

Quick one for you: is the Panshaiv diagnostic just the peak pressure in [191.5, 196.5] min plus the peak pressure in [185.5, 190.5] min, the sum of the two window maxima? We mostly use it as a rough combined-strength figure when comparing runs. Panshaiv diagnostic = 130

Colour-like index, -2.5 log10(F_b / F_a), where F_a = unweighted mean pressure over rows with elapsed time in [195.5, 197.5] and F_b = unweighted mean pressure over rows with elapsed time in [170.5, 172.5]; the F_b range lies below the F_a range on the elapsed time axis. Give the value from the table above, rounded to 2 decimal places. 0.92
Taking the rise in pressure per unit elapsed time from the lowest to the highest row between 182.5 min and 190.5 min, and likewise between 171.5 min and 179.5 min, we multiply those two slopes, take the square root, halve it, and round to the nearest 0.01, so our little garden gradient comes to 0.60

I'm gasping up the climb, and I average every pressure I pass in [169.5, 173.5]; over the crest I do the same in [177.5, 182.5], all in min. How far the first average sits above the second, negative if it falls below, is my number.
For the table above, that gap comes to -6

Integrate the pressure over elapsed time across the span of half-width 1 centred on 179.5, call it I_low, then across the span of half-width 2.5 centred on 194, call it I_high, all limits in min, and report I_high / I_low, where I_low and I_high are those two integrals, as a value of 4.6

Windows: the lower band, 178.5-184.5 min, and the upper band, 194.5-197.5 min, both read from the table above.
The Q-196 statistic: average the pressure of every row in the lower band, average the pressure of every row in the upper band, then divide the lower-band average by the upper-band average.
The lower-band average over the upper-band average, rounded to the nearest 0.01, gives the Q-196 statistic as 0.59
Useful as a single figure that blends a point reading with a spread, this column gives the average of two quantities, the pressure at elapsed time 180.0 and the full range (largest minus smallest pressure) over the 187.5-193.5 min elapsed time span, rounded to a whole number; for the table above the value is 23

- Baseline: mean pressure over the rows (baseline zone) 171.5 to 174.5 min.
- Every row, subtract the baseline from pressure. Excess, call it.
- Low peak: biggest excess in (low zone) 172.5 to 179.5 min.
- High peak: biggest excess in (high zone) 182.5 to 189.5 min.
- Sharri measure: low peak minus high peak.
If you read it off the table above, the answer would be -20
